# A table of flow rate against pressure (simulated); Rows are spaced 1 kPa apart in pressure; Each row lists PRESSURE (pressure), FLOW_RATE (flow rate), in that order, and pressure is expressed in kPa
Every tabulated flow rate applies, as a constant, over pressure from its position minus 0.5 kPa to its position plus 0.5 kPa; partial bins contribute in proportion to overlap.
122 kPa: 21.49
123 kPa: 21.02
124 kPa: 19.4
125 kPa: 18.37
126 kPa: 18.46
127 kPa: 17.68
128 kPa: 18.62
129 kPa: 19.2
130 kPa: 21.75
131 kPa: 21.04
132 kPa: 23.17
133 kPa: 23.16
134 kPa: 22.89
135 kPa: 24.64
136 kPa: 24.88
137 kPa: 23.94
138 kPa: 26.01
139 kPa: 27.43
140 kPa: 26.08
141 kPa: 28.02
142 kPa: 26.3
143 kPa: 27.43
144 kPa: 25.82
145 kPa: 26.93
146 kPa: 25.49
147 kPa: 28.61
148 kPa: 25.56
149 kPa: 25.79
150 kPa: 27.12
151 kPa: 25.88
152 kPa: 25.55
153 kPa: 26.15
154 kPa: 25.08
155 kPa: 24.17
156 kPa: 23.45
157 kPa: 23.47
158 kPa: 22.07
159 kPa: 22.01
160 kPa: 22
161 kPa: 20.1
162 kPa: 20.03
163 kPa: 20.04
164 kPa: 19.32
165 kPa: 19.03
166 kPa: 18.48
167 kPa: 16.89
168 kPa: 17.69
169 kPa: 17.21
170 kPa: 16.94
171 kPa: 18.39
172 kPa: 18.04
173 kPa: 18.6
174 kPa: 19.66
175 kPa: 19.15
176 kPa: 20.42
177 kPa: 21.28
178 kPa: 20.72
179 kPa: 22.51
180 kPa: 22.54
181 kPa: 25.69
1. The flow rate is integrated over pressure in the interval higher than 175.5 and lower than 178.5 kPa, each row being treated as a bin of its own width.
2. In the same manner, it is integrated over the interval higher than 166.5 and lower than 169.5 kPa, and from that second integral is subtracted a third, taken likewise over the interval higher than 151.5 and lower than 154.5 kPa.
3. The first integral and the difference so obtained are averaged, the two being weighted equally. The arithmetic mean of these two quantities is 19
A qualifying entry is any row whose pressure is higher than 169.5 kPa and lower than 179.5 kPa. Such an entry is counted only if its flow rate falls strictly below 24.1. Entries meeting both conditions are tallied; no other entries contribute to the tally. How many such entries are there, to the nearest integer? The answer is 10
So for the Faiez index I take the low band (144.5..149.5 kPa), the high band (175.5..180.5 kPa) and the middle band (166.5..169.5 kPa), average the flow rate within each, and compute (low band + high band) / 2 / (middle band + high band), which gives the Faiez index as 0.62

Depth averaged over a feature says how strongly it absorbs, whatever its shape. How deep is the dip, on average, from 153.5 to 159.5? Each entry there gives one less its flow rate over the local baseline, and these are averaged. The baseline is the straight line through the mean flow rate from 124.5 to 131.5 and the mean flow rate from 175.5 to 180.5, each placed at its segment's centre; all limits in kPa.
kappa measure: -0.14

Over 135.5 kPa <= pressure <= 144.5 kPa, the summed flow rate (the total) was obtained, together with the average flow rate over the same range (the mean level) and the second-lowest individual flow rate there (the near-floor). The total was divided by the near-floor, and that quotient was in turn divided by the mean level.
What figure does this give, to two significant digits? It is 0.36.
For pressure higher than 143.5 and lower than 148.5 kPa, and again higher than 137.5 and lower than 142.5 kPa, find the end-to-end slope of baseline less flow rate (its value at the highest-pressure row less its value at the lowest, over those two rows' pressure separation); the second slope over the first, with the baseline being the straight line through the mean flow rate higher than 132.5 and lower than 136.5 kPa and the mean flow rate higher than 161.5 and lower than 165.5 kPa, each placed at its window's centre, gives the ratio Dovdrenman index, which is 2.7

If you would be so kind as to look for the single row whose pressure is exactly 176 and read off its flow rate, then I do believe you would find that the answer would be 20.42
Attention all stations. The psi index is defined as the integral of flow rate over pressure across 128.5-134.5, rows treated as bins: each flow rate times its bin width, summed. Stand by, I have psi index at 131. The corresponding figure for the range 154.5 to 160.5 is 137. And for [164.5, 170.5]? 106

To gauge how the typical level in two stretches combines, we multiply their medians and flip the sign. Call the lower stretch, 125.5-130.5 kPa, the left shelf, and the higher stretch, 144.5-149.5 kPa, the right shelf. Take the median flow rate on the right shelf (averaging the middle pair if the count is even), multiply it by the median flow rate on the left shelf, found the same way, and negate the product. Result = -480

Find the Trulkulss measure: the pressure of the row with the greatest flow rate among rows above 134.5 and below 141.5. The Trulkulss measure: 141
